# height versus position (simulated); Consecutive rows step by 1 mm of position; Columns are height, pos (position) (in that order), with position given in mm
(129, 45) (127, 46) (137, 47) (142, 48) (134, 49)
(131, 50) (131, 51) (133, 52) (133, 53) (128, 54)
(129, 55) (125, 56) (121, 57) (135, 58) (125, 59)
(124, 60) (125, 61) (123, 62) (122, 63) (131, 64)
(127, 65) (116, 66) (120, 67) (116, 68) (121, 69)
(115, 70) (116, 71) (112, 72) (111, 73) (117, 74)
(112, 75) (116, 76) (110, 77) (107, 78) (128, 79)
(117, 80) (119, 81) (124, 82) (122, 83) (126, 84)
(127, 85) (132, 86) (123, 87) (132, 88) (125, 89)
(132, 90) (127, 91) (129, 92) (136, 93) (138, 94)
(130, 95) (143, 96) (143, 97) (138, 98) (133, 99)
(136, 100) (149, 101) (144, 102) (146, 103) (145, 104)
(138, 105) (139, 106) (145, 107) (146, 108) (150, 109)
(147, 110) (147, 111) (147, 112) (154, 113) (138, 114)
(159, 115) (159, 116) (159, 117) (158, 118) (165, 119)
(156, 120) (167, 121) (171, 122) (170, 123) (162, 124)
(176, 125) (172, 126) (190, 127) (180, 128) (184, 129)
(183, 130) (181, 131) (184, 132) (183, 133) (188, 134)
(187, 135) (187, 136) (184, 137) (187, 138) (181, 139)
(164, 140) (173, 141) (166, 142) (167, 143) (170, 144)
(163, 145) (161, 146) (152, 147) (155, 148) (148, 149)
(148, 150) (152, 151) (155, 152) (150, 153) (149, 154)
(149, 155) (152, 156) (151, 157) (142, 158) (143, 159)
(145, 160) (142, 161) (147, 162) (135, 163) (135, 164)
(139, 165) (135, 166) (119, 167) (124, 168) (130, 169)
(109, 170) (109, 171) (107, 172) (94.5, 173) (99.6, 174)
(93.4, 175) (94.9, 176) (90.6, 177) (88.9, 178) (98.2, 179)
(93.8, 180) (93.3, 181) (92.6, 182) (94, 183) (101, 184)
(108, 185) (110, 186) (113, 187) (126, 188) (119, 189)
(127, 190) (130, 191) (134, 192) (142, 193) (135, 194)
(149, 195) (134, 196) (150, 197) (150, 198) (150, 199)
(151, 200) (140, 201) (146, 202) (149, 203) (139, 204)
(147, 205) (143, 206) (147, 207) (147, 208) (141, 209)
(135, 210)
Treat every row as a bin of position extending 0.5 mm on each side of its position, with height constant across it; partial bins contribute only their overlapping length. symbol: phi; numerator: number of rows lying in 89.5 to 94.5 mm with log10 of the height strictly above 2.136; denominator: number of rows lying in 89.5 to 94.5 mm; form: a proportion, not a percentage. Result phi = 0.2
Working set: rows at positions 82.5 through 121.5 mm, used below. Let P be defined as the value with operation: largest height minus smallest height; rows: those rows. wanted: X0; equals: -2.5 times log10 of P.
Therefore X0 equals -4.1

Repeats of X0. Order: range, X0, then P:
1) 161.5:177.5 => -4.4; 56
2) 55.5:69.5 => -3.2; 19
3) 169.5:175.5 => -3.0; 16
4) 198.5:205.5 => -2.7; 12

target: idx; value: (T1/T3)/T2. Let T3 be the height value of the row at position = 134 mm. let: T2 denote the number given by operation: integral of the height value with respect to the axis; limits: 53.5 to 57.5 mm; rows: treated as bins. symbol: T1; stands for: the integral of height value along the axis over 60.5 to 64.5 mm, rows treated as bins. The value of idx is 0.0053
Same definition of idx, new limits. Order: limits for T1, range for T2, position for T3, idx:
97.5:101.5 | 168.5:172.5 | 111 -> 0.0083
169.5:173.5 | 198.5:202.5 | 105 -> 0.0052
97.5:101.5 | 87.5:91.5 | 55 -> 0.0084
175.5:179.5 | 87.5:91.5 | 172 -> 0.0067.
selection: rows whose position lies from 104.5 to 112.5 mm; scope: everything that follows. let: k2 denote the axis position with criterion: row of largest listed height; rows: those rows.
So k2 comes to 109 mm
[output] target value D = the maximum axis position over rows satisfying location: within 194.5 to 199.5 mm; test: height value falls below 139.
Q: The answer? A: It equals 196 mm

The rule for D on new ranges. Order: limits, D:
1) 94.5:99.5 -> 99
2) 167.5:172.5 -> 172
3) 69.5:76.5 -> 76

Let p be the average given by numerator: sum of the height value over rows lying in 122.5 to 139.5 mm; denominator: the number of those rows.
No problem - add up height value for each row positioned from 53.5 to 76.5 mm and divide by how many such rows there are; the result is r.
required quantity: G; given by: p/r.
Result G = 1.5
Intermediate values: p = 181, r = 121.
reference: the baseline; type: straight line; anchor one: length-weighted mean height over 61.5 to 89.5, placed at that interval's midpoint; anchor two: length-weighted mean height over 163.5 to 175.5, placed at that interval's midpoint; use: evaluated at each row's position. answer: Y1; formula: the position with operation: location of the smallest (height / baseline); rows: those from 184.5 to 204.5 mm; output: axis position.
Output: 185 mm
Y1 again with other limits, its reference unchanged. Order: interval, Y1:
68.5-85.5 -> 78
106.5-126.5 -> 114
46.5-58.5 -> 57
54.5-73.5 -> 73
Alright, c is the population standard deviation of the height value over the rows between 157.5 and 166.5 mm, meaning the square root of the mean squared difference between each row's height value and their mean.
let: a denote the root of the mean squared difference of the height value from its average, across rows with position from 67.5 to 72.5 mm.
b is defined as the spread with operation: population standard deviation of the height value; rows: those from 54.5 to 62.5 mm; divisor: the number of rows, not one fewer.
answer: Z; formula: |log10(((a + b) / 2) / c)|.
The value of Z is 0.09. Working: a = 3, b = 4.0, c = 4.3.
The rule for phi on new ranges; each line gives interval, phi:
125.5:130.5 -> 1.0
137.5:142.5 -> 1.0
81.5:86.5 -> 0.0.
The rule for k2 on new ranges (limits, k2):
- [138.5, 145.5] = 139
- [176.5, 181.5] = 179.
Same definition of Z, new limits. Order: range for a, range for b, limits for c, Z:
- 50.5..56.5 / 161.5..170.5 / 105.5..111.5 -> 0.31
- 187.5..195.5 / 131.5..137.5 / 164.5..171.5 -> 0.31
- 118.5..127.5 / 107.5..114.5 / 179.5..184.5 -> 0.34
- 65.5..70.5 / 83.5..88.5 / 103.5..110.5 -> 0.13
